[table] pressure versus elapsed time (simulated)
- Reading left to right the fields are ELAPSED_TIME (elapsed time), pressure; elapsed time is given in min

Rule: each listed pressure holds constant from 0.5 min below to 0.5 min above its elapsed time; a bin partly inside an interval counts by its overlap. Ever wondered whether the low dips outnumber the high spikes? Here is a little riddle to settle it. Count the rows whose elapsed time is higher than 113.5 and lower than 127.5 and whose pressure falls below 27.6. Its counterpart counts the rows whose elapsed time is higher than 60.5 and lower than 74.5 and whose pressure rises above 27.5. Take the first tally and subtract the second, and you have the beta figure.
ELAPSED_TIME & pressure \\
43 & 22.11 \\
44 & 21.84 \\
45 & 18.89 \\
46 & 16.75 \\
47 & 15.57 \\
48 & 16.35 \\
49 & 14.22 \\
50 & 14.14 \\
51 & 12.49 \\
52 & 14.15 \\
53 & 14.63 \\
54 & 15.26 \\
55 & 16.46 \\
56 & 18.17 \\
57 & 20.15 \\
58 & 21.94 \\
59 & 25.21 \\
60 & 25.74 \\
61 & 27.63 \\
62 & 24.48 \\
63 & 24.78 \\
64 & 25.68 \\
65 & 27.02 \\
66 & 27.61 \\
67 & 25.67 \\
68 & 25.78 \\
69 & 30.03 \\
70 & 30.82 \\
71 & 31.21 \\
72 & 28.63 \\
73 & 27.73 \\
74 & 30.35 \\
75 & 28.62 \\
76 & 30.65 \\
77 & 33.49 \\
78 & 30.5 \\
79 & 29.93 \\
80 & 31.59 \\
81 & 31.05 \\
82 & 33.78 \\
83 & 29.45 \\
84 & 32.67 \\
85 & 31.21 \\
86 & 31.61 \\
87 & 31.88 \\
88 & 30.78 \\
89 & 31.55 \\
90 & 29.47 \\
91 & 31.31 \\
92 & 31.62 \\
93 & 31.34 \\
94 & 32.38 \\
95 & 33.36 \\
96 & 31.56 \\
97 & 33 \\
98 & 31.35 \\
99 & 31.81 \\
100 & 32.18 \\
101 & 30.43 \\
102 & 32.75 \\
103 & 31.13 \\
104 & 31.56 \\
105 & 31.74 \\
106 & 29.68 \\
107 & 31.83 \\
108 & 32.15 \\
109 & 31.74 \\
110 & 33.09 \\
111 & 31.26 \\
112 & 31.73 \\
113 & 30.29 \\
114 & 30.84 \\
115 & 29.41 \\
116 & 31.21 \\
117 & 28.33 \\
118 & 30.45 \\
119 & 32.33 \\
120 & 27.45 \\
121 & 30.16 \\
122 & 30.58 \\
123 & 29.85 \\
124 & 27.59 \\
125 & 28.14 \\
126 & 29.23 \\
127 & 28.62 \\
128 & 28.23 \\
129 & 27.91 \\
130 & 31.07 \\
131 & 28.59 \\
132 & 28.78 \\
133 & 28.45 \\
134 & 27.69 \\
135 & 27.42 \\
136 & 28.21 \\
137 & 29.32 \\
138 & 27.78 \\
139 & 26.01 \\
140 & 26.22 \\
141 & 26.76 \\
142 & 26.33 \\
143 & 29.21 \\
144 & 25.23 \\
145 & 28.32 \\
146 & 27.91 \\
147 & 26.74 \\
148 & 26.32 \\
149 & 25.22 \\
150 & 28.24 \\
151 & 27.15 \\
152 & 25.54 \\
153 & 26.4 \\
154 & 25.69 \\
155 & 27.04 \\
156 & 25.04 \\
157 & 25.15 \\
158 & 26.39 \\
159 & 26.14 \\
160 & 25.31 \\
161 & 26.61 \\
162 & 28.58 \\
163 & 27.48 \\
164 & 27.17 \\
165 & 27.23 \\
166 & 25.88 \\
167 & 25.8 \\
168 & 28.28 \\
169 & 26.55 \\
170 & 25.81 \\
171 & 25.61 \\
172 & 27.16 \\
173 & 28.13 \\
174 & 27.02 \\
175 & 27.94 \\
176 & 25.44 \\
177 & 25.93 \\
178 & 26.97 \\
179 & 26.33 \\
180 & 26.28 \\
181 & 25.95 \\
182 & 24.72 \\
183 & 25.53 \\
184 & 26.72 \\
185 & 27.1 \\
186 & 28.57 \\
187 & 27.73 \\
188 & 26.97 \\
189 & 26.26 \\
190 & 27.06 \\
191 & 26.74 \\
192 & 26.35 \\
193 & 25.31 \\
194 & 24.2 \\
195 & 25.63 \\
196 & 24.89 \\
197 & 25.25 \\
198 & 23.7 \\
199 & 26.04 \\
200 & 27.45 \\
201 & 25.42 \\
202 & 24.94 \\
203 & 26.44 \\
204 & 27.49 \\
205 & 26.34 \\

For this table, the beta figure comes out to -6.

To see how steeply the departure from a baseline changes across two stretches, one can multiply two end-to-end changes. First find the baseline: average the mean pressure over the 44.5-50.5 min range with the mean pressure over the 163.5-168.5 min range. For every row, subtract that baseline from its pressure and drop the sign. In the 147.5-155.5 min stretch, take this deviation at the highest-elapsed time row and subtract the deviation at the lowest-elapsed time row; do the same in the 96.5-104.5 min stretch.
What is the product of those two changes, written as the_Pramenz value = -1.0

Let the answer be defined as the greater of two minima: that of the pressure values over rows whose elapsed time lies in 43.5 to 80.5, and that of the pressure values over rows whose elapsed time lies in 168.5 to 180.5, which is 25.4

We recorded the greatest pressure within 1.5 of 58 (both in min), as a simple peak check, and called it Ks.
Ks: 25.21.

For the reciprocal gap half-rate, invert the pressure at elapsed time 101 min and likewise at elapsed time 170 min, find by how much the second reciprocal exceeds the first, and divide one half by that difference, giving 85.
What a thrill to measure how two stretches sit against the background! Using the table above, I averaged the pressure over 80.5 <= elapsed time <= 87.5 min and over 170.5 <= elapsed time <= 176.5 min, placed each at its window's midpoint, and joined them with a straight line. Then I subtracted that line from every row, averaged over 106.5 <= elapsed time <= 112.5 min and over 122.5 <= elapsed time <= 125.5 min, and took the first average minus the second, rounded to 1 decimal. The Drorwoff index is 2.7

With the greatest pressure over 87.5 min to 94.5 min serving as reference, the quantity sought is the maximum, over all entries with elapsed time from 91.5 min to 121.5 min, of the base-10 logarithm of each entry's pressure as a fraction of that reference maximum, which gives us 0.013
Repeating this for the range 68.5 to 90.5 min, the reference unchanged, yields 0.018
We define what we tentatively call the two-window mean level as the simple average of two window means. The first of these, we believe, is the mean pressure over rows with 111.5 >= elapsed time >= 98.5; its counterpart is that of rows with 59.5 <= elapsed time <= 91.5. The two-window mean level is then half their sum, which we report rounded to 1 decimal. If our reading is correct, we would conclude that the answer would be 30.6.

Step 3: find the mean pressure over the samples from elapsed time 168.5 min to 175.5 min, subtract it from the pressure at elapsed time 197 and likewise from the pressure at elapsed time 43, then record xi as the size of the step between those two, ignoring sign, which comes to 3.1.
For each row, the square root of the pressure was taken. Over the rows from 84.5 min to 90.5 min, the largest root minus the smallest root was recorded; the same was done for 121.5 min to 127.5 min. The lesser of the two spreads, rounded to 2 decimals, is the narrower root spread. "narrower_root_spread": 0.22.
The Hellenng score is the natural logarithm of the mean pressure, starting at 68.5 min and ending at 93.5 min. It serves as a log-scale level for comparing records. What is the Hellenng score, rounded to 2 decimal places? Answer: 3.43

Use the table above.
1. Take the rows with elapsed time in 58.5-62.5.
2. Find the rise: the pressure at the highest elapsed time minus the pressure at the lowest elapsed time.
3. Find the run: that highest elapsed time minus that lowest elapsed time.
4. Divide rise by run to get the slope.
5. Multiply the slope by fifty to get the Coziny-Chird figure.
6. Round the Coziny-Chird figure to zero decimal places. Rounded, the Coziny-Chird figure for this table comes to -12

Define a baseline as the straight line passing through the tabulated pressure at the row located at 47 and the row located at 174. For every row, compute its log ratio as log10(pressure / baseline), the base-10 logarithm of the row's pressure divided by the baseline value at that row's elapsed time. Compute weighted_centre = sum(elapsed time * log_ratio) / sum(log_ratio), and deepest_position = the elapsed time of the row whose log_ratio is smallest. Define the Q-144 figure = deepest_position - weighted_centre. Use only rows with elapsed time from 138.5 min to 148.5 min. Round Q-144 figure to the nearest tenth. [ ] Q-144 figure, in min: 0.5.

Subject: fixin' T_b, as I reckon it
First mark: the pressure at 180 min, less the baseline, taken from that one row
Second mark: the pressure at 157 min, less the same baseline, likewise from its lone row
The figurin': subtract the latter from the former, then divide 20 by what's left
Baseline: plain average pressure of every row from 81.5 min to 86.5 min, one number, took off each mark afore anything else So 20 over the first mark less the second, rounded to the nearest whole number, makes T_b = 18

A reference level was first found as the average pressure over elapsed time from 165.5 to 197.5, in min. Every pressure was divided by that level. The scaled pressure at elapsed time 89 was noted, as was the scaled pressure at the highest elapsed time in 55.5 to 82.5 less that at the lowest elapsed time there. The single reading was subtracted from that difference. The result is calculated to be -0.60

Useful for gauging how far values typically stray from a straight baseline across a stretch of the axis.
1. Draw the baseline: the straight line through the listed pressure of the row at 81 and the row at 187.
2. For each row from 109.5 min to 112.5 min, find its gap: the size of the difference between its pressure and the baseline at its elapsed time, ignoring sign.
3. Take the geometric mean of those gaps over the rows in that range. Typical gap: 1.8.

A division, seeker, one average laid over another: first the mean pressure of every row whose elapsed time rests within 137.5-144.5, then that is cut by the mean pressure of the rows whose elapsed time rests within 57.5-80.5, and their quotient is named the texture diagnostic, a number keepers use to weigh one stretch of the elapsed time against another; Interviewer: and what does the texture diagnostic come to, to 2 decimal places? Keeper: 0.96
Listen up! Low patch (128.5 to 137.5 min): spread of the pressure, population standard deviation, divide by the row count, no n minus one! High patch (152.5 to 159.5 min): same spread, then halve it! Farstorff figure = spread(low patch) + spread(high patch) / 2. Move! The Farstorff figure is 1.4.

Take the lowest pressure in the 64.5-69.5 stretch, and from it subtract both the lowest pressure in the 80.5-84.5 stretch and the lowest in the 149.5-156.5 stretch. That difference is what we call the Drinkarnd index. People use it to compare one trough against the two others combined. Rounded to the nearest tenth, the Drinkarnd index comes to -28.8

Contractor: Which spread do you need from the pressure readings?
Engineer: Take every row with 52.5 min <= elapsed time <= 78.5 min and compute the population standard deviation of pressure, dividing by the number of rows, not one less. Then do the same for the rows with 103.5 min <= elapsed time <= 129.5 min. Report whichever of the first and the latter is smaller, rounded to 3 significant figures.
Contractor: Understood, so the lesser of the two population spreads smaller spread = 1.60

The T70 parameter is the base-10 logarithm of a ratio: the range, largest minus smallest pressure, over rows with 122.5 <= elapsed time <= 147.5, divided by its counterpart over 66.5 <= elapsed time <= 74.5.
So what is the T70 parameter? 0.02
